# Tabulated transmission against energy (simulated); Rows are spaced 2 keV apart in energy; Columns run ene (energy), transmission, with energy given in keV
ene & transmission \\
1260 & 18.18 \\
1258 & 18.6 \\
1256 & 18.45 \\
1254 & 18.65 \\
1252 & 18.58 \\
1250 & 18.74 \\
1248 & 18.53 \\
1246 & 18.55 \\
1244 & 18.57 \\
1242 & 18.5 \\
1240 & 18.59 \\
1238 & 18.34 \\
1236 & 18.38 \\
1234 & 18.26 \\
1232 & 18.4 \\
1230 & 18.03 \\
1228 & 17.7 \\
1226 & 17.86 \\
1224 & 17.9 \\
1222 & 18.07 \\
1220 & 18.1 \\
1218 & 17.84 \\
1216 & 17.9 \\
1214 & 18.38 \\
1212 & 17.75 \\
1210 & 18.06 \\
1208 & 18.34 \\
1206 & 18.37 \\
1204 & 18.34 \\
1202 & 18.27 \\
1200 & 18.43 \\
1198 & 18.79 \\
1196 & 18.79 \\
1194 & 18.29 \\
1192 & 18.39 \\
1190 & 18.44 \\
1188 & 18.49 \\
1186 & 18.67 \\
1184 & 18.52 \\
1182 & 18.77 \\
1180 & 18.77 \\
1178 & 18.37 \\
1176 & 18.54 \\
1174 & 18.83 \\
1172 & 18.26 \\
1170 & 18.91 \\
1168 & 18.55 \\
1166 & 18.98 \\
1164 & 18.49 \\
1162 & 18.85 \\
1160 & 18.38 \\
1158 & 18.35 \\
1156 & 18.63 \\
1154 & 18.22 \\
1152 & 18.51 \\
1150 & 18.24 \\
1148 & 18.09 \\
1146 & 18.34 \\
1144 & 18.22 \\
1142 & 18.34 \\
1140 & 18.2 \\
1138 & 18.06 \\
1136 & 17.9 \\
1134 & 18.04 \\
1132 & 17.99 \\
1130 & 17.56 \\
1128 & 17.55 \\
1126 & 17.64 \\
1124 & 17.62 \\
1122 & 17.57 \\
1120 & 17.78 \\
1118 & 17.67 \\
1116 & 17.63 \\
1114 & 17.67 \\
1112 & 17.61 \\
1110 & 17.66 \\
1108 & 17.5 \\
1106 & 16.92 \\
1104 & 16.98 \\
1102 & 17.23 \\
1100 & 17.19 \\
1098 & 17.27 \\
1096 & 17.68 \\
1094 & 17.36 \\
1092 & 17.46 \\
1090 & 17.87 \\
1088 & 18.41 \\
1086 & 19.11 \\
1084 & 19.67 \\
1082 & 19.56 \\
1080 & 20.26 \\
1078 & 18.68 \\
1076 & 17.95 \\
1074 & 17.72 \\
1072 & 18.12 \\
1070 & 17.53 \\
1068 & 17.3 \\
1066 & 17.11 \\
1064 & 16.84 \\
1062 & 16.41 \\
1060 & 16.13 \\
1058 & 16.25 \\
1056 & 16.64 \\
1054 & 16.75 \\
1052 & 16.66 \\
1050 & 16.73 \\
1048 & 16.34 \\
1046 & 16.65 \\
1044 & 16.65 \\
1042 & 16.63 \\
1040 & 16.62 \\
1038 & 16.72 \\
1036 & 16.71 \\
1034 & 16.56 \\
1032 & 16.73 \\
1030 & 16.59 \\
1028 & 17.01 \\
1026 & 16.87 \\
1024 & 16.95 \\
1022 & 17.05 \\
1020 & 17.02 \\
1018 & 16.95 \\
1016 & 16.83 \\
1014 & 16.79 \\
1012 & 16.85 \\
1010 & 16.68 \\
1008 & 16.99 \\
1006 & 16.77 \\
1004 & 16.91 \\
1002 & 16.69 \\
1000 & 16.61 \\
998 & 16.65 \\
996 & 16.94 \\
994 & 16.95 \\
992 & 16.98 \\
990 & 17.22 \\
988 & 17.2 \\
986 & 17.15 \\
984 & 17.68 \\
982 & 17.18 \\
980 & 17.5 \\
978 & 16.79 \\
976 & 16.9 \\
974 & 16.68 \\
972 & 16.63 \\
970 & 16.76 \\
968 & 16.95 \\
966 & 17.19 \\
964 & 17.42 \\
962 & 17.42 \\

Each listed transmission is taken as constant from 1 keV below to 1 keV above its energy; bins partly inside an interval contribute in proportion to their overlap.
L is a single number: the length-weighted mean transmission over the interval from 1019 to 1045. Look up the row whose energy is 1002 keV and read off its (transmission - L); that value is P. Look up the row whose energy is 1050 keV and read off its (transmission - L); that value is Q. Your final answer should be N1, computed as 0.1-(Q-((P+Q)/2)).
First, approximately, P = -0.1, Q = 0.0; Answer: 0.080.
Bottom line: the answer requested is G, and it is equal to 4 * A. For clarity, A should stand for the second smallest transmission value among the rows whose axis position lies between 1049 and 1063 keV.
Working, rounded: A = 16.25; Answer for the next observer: 65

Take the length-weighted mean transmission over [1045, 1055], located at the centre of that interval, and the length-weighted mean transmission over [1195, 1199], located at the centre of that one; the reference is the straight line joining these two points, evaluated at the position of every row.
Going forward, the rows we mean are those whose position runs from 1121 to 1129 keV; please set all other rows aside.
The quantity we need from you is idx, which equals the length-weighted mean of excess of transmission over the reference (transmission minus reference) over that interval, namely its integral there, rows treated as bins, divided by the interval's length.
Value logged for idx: -0.1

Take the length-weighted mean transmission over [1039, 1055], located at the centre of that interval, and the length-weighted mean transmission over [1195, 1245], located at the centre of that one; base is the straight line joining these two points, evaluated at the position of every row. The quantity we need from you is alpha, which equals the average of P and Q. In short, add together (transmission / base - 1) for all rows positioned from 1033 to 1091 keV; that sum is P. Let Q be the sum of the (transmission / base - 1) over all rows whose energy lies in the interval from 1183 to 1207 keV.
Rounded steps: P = 1.08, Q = 0.32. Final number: 0.70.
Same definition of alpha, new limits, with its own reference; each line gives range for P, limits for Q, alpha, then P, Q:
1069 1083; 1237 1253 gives 0.36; 0.68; 0.03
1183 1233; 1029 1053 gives 0.10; 0.17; 0.04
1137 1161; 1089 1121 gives 0.39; 0.49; 0.28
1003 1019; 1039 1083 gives 0.46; 0.27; 0.64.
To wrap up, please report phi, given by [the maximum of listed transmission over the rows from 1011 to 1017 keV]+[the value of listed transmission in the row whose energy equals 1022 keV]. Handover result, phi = 33.9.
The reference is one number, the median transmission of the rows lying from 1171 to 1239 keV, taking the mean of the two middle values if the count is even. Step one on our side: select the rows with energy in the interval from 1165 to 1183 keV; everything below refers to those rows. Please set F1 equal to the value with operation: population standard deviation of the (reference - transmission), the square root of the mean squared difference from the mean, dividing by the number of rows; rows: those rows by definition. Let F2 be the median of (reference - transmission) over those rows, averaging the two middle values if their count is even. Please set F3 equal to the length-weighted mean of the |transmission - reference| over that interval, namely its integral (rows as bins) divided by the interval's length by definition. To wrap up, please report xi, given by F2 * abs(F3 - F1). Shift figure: -0.04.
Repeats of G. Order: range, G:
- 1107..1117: 70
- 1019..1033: 67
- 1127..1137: 70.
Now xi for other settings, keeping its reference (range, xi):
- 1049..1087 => 0.06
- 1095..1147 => 0.21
